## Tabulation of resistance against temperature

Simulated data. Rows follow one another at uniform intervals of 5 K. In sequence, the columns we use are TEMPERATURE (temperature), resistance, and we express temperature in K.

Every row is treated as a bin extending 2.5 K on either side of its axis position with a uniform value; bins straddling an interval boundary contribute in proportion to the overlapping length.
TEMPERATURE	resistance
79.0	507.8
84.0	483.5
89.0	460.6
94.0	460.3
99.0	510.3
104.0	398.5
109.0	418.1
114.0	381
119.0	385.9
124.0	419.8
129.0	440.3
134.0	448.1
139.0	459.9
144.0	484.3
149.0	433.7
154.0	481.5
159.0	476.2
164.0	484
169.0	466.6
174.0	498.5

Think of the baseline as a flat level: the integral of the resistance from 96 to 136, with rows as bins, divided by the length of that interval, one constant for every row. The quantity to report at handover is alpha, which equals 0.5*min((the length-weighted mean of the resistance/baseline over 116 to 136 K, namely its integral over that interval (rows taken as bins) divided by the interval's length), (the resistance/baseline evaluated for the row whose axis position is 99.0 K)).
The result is 0.496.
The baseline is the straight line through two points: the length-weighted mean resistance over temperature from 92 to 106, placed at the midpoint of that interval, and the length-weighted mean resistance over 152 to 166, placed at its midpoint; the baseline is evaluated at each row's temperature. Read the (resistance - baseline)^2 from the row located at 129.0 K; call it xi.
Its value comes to 844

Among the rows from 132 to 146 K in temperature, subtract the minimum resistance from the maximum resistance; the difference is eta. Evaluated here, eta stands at 36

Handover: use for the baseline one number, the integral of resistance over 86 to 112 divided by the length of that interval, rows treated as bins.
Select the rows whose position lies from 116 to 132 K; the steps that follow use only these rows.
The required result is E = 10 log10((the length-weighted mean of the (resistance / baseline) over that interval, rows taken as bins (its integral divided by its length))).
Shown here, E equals -0.3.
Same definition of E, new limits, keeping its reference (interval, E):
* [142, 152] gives 0.1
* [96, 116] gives -0.2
